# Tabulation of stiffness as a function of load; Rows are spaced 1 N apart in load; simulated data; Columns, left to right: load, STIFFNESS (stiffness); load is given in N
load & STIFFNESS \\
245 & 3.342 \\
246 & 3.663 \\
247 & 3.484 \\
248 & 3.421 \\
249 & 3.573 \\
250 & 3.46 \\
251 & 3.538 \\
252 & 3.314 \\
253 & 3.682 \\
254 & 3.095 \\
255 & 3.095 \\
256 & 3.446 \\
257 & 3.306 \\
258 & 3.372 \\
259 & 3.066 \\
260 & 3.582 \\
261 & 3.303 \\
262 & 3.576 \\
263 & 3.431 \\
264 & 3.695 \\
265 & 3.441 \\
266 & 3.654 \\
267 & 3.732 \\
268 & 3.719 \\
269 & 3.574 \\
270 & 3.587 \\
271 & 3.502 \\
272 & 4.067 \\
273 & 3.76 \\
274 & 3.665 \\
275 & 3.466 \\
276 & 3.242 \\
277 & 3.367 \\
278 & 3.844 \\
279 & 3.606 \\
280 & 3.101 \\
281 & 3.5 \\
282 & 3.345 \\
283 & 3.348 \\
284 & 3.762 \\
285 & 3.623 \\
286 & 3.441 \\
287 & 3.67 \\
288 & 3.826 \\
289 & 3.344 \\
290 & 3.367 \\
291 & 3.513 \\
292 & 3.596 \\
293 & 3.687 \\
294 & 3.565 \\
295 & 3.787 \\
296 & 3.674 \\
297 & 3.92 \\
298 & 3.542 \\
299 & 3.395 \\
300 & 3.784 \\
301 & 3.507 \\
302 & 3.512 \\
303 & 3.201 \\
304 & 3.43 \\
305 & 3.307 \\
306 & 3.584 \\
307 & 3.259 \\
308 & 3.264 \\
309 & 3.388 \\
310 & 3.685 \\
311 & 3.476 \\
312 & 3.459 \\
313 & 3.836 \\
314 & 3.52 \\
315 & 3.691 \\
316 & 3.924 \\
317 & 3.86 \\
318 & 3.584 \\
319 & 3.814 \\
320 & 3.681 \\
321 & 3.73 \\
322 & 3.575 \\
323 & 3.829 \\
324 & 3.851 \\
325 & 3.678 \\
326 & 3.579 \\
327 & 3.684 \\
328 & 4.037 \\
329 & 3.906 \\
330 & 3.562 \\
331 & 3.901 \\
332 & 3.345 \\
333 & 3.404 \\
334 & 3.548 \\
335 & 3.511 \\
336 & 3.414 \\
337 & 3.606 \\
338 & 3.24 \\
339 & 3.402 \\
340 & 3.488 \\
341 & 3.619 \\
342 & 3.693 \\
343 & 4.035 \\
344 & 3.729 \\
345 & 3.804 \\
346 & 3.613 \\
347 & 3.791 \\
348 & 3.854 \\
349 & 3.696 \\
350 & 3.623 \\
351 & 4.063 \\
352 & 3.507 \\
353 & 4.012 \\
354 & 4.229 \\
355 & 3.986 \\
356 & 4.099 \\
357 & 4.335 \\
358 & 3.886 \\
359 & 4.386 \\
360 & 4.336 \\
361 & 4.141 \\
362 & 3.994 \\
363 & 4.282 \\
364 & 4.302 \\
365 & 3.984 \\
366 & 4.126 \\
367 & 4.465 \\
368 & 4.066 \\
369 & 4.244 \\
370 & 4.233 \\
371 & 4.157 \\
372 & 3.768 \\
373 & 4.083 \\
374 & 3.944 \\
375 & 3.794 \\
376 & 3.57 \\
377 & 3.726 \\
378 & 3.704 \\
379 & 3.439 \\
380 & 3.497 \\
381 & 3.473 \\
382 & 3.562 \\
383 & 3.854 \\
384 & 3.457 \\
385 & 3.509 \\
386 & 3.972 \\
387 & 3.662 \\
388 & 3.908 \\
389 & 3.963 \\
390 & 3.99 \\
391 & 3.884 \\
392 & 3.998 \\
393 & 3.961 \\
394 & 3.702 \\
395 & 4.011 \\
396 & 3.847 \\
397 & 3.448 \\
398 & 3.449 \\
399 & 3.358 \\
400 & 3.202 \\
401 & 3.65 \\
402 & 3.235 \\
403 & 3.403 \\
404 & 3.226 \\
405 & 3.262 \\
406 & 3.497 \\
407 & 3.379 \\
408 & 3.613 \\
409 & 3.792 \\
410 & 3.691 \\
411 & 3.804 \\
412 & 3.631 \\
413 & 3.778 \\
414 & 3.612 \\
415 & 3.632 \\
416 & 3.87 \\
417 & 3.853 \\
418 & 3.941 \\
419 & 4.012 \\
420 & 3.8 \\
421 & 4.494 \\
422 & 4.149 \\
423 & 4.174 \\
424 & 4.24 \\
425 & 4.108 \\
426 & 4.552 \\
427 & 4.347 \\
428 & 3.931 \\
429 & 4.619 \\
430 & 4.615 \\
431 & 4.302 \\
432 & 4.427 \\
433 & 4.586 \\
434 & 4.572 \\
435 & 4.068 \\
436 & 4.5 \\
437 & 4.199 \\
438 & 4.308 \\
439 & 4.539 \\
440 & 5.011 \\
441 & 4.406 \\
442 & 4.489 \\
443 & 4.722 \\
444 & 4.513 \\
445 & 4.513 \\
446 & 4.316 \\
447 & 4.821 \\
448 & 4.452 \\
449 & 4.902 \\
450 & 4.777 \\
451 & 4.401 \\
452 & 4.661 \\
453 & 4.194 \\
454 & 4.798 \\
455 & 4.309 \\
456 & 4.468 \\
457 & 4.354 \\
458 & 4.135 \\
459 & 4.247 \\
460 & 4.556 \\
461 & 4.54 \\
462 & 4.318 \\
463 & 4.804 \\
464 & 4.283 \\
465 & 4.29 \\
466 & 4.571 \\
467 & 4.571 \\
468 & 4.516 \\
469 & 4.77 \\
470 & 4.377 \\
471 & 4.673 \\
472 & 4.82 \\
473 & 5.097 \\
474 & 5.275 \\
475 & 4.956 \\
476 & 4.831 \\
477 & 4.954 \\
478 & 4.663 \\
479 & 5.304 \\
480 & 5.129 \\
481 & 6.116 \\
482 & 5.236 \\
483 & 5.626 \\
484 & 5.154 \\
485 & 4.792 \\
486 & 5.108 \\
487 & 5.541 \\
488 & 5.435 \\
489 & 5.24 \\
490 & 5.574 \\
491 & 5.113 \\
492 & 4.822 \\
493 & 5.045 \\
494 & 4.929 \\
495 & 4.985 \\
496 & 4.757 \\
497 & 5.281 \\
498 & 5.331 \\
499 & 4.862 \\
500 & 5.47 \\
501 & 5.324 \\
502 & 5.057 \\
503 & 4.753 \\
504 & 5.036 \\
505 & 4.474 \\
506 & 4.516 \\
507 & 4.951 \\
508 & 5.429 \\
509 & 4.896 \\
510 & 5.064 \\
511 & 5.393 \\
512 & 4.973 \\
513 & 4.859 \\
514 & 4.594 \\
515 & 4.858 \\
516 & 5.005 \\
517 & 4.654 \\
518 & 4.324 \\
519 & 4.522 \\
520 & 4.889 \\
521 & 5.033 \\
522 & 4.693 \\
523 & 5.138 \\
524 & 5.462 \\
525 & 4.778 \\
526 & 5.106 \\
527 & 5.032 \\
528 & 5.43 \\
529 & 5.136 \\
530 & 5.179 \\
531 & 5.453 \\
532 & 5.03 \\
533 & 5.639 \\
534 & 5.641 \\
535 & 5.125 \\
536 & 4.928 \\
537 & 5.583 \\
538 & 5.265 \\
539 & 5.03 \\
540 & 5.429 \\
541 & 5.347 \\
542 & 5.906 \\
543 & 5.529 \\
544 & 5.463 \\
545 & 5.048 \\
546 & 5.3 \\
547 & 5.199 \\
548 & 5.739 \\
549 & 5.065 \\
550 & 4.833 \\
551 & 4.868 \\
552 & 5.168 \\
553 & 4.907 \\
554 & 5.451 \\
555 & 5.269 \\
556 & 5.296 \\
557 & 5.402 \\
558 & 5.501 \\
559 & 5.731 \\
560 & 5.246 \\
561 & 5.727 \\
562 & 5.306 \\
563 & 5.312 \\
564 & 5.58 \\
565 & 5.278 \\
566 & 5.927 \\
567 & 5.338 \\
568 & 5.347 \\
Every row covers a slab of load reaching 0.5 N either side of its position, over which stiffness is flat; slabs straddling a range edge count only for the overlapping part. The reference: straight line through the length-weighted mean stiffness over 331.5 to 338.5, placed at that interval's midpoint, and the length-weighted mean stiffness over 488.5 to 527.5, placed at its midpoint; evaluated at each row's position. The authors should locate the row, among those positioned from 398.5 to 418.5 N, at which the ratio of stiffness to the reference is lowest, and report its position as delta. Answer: 404 N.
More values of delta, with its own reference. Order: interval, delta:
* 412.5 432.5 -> 414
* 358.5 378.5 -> 376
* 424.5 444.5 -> 428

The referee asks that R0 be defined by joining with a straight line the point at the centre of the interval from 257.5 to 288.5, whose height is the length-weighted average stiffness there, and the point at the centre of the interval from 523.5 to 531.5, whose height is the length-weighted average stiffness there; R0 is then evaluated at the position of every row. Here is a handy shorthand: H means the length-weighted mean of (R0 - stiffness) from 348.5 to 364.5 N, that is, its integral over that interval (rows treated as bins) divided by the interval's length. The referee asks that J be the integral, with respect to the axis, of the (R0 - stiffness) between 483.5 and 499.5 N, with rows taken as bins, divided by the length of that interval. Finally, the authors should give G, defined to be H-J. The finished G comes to 0.2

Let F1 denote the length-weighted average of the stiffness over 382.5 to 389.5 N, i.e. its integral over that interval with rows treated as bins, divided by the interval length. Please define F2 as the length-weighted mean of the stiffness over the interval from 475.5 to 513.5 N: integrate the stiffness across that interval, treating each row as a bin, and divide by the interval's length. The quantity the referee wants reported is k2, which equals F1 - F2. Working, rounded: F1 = 3.76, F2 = 5.1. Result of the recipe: -1.3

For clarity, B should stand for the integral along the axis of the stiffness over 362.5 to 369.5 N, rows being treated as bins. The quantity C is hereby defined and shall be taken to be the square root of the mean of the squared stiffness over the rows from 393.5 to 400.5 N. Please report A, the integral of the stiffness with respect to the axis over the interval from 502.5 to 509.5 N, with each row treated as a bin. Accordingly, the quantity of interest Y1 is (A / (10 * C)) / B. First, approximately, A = 34.1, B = 29.5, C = 3.58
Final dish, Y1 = 0.032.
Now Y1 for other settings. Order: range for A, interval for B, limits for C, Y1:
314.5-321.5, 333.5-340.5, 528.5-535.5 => 0.020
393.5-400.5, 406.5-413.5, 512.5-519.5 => 0.021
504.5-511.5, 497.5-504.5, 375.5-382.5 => 0.027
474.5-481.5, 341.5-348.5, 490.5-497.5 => 0.027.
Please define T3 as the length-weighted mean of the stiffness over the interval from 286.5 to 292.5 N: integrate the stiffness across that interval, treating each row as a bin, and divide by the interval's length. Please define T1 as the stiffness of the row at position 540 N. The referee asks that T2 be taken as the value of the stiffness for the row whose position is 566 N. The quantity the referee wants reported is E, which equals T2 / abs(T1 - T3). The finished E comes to 3.2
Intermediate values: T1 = 5.429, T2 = 5.927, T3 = 3.6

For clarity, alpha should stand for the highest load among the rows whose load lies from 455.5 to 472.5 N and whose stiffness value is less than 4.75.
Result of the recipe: 471 N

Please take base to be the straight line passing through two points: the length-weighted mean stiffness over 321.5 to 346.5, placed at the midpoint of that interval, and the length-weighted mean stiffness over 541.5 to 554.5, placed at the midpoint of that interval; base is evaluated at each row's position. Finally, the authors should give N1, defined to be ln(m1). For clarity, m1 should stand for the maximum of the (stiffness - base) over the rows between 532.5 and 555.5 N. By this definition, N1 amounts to -0.38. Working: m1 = 0.68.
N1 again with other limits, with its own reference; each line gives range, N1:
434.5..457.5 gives -0.57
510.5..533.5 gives -0.72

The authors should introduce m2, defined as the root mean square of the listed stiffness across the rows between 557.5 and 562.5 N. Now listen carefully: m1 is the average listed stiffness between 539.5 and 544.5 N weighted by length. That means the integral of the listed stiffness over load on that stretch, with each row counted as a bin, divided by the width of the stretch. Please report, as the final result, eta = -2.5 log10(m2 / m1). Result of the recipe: 0.0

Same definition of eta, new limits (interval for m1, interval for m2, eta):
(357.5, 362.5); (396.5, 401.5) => 0.2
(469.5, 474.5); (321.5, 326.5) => 0.3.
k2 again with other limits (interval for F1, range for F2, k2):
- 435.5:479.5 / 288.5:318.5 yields 1.0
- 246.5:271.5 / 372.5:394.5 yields -0.3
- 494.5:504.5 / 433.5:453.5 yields 0.6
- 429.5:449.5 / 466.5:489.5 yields -0.5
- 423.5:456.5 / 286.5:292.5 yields 0.9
